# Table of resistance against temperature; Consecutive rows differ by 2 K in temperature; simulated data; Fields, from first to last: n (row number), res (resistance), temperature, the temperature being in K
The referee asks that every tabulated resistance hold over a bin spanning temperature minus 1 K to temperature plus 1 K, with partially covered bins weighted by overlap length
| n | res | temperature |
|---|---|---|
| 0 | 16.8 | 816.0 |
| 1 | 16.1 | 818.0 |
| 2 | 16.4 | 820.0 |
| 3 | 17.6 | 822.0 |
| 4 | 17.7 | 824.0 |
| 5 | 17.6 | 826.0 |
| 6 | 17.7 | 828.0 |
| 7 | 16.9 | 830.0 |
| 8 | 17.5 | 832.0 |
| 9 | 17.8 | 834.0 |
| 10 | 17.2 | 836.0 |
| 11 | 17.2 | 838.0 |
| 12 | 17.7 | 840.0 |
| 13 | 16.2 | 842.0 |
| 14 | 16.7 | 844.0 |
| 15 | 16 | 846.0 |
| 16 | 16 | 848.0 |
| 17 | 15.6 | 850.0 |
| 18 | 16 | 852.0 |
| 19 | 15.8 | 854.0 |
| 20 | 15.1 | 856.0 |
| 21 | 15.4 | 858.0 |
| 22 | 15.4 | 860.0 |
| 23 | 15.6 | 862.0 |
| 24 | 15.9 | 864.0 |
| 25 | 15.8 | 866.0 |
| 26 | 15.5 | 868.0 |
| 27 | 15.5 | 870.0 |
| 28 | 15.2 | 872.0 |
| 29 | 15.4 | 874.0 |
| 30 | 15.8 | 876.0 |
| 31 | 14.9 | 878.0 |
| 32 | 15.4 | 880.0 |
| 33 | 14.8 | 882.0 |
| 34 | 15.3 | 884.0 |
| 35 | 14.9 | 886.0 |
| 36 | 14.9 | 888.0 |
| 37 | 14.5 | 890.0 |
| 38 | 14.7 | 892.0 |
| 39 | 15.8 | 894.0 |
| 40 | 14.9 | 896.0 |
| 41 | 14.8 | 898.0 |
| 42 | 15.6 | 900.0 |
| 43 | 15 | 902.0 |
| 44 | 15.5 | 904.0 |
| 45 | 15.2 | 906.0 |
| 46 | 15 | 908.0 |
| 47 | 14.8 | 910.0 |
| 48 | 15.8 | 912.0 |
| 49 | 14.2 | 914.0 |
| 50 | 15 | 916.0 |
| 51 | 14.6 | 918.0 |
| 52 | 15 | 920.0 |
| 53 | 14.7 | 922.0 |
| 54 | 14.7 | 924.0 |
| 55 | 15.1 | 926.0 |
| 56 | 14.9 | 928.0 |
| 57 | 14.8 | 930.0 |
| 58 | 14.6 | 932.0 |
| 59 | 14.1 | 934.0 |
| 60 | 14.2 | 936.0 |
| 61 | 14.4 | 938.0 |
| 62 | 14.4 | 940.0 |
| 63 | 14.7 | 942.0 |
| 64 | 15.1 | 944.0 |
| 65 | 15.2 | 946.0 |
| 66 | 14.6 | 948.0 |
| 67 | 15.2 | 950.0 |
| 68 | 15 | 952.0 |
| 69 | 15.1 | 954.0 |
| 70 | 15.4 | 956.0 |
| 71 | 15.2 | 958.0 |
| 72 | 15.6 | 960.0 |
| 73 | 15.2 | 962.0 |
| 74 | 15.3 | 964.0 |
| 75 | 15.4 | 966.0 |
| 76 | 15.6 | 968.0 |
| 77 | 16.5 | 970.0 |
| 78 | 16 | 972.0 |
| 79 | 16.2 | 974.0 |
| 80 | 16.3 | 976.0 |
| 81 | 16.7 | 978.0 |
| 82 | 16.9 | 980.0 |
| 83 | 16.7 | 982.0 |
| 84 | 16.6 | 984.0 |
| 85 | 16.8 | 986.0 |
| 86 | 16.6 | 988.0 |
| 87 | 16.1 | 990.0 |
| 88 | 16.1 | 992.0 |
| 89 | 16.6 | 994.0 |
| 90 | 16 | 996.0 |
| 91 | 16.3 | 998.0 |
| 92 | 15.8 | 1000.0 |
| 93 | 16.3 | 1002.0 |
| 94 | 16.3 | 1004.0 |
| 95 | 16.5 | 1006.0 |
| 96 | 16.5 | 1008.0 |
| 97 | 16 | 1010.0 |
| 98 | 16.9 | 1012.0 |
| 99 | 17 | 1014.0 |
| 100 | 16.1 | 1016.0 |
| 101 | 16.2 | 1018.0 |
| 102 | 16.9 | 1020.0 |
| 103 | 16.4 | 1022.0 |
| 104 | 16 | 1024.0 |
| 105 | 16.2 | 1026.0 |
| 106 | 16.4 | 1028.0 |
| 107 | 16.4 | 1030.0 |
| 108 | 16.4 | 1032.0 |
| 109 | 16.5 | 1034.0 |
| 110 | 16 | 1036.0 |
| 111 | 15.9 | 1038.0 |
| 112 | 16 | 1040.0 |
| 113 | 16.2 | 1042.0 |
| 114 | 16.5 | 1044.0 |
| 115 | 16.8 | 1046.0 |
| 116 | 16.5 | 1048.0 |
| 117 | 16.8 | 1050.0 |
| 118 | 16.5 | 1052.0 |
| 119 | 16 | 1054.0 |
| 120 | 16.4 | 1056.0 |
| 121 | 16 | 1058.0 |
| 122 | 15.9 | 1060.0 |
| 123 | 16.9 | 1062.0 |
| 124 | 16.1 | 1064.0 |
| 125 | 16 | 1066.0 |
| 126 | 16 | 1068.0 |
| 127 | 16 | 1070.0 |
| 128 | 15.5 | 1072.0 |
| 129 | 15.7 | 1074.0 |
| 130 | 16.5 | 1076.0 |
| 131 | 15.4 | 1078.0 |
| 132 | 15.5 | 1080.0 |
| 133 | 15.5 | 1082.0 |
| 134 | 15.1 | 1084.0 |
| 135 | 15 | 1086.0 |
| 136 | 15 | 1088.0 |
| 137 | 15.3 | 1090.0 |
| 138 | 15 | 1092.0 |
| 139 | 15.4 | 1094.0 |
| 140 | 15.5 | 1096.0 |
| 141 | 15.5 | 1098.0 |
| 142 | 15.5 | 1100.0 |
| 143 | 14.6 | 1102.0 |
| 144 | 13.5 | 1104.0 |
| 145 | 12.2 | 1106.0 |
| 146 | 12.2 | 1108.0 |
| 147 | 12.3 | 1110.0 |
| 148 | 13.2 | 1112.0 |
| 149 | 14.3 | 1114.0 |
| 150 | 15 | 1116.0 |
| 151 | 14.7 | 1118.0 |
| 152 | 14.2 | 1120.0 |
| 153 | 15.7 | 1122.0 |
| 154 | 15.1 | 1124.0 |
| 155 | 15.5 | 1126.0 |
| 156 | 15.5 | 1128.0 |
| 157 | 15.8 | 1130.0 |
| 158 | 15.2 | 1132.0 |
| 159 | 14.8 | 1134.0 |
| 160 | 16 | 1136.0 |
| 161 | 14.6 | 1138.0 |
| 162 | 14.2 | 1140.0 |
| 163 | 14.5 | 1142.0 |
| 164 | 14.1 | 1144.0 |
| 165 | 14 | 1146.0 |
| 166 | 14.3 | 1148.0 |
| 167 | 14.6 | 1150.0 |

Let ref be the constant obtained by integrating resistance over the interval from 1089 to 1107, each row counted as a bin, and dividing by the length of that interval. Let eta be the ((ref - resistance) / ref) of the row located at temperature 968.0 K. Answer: -0.06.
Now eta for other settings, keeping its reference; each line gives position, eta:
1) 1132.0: -0.03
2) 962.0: -0.03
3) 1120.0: 0.04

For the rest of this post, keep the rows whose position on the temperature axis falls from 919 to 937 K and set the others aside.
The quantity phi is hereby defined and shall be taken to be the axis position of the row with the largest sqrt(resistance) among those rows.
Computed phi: 926.0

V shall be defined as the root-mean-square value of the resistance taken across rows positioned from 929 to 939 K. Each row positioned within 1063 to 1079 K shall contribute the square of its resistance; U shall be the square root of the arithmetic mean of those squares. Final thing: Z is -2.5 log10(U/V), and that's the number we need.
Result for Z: -0.106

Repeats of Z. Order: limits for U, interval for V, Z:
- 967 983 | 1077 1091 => -0.076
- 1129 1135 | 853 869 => 0.021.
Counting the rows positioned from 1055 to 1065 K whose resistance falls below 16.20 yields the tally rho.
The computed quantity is 3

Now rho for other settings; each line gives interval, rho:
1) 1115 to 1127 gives 6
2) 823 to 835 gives 0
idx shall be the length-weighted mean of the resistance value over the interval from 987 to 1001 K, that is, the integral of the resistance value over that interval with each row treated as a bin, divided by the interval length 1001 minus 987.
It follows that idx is 16.2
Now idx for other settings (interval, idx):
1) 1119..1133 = 15.3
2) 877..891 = 15.0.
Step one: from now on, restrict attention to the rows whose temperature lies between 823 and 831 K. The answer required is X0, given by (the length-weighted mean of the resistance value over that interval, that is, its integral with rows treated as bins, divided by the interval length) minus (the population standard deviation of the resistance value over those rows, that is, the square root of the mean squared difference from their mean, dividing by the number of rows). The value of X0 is 17.1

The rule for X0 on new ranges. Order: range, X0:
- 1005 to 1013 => 16.2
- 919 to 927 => 14.7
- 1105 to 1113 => 12.1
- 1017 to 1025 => 16.0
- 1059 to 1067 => 15.8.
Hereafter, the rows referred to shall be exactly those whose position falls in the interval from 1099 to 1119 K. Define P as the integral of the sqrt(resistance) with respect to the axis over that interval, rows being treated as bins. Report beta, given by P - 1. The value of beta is 73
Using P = 74.1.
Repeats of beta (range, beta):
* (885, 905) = 77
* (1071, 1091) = 78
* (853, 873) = 78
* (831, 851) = 81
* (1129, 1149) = 76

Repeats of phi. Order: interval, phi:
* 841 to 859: 844.0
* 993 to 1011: 994.0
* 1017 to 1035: 1020.0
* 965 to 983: 980.0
